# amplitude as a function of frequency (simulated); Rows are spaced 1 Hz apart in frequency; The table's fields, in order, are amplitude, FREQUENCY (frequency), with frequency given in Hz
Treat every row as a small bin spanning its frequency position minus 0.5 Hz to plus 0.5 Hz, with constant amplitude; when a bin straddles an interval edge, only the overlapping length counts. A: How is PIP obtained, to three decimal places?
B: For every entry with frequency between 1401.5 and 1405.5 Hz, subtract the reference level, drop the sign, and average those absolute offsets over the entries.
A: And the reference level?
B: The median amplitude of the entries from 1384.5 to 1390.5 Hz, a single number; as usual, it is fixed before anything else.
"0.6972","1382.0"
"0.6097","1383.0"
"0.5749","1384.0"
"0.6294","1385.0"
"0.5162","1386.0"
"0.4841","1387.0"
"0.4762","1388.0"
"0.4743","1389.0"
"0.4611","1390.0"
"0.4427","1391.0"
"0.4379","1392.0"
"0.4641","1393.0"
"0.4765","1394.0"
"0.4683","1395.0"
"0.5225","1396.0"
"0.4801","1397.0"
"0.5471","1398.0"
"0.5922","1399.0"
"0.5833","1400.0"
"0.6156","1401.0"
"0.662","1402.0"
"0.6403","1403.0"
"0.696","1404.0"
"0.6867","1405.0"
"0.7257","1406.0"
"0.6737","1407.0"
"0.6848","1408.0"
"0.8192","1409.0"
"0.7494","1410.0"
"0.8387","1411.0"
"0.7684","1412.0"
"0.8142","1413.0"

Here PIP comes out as 0.191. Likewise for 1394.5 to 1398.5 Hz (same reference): 0.030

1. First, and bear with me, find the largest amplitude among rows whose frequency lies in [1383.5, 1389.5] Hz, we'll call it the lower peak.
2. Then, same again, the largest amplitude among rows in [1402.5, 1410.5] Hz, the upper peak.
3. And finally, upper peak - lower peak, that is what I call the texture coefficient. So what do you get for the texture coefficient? 0.19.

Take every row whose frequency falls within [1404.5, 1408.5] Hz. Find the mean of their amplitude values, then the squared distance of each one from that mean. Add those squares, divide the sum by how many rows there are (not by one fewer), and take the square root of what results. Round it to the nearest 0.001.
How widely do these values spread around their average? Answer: 0.020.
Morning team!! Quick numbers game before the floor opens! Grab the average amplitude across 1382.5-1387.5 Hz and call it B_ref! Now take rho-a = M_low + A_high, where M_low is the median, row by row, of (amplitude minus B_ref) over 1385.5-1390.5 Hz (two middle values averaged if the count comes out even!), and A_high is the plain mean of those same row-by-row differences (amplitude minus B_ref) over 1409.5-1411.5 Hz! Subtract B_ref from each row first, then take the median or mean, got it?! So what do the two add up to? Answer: 0.14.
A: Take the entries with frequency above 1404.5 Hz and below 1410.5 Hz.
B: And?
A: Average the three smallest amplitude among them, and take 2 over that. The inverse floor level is 2.9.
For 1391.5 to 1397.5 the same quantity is 4.4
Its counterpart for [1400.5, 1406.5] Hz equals 3.1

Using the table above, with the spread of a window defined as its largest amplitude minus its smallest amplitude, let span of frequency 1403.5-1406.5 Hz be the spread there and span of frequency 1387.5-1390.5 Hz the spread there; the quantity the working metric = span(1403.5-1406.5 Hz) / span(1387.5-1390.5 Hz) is 2.6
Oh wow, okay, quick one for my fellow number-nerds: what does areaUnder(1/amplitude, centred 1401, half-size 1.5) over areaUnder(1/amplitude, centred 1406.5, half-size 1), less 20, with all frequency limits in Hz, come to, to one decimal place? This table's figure -18.3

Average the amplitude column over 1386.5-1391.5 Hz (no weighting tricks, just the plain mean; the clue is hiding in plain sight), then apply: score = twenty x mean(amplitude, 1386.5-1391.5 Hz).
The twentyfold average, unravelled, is 9.4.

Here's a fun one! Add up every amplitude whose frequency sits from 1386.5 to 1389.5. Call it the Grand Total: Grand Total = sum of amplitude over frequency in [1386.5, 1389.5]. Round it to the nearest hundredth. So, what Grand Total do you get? 1.43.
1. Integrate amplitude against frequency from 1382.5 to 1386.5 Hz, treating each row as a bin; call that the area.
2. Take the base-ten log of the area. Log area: 0.37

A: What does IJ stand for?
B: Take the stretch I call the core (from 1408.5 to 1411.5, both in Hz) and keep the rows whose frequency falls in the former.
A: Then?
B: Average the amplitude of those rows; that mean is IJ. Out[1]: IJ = 0.80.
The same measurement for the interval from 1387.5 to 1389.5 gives 0.48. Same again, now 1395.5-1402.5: 0.57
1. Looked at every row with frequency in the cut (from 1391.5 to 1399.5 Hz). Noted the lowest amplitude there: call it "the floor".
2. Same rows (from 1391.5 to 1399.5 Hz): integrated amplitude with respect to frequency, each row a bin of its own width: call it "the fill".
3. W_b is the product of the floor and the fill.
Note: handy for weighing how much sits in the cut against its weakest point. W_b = 1.7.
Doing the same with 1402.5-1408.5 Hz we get 2.6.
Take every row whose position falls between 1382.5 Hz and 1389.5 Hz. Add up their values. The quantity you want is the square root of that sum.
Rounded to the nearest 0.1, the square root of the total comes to 1.9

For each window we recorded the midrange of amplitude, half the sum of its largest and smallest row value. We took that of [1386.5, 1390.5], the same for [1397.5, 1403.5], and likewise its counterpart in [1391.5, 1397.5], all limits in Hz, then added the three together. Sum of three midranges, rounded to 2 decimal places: 1.56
